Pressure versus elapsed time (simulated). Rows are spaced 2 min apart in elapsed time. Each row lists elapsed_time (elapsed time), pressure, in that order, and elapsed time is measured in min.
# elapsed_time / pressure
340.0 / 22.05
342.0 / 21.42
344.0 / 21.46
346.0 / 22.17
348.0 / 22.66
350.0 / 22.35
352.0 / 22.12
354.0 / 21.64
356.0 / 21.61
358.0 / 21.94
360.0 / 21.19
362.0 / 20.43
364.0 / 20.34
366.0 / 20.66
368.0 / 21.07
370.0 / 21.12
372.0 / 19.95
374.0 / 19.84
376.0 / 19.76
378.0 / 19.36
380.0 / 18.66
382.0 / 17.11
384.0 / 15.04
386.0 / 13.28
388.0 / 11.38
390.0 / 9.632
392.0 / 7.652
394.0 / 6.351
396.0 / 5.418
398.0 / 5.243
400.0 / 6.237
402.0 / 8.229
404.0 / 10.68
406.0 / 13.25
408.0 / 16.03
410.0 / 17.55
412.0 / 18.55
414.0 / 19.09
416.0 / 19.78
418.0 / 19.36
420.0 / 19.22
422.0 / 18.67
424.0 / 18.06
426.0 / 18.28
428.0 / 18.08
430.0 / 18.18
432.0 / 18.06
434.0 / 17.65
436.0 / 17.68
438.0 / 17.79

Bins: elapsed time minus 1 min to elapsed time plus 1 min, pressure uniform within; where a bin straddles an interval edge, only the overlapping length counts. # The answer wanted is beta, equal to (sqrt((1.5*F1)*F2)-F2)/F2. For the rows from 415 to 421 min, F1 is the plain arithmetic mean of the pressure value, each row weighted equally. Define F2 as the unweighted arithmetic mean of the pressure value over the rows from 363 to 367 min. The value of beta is 0.19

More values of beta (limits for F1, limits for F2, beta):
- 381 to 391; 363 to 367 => -0.01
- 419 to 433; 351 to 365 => 0.14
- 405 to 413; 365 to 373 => 0.09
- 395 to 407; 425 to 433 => -0.18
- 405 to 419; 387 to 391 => 0.59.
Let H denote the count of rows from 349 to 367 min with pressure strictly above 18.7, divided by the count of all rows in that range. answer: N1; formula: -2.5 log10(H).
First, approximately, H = 1.00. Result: 0.0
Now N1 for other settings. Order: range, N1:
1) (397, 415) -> 2.4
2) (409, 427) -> 0.9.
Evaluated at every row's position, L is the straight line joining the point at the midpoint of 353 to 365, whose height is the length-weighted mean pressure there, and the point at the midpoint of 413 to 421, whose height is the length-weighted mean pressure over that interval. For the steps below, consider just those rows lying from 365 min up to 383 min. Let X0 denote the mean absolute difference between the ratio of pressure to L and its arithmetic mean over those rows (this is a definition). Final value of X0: 0.04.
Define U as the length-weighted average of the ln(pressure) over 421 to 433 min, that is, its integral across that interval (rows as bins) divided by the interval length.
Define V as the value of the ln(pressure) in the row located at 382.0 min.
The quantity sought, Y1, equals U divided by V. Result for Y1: 1.02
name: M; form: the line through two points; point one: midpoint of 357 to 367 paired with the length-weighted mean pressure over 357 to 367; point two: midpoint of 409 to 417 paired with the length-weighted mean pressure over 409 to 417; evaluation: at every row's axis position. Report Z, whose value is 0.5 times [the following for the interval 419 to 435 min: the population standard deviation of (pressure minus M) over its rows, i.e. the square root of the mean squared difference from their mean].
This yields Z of 0.15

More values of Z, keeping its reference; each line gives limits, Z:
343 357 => 0.21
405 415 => 1.11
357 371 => 0.24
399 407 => 1.36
